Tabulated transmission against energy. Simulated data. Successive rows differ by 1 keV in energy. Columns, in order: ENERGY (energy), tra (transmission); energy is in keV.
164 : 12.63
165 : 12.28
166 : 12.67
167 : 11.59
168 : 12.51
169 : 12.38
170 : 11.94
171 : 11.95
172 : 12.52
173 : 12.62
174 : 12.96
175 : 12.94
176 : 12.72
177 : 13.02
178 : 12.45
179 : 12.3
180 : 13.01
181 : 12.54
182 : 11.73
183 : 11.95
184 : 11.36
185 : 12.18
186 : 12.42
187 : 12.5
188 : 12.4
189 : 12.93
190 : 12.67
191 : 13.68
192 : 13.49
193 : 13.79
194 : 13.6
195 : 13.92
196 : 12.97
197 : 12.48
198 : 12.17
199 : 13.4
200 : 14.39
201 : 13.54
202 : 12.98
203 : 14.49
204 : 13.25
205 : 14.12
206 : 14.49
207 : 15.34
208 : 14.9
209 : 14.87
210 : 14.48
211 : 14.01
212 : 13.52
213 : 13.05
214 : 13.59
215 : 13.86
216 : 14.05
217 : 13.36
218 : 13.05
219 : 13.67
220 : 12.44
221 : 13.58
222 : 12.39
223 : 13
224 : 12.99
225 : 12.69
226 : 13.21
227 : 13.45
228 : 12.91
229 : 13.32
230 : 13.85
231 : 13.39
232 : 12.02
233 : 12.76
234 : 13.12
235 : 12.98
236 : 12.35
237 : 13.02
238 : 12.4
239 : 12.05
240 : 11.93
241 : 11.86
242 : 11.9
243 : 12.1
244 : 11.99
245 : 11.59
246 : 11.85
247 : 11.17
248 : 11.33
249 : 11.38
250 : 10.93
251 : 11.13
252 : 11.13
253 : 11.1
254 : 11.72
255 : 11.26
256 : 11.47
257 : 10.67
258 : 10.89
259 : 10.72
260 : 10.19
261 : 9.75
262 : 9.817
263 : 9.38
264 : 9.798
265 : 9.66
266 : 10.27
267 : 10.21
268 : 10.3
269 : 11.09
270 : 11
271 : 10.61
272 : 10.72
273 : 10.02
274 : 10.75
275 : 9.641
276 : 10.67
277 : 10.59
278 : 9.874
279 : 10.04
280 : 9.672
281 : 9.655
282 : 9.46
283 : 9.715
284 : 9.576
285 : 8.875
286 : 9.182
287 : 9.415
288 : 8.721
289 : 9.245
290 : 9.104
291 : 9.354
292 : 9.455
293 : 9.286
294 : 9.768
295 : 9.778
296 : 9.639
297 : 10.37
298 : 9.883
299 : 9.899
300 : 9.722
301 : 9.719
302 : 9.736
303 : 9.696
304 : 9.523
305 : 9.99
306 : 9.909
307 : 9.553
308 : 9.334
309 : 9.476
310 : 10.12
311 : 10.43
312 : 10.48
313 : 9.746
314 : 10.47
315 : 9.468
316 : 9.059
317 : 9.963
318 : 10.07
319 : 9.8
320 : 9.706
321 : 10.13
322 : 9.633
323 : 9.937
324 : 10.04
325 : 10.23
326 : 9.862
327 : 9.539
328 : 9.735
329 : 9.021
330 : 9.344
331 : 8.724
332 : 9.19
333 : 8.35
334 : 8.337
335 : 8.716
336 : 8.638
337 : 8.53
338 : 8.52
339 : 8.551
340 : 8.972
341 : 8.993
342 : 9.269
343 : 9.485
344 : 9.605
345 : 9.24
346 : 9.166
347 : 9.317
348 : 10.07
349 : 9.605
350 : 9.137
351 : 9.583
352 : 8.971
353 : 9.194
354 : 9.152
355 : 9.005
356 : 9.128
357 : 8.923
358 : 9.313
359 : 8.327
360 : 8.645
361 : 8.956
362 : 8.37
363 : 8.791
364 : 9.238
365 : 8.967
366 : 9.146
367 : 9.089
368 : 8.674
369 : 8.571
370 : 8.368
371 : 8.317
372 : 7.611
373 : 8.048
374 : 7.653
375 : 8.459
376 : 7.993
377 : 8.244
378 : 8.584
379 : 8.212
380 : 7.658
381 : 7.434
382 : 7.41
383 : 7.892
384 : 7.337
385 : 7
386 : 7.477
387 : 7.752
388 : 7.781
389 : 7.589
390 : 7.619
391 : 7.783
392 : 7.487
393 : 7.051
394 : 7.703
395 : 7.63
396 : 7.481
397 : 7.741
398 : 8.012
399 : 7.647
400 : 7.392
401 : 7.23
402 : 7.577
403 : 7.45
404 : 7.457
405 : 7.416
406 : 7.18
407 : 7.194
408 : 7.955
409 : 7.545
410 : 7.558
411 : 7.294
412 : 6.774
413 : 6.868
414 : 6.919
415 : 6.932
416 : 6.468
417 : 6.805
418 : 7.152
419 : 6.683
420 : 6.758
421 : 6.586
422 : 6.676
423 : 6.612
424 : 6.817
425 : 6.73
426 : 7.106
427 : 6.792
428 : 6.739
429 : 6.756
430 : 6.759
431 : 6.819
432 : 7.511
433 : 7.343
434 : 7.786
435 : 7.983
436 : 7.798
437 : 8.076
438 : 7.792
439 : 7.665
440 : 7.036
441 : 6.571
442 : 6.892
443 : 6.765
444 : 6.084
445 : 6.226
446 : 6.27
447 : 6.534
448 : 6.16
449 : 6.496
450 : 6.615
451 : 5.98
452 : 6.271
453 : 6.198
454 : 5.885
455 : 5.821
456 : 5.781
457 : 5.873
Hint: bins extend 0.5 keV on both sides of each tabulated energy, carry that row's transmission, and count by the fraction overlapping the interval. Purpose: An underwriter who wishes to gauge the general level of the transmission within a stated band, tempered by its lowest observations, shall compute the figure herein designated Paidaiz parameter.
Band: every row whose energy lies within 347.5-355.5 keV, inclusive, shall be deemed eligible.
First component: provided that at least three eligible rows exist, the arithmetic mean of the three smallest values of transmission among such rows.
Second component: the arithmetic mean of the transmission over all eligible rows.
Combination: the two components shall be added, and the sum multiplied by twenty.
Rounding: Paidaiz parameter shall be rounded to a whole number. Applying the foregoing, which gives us 368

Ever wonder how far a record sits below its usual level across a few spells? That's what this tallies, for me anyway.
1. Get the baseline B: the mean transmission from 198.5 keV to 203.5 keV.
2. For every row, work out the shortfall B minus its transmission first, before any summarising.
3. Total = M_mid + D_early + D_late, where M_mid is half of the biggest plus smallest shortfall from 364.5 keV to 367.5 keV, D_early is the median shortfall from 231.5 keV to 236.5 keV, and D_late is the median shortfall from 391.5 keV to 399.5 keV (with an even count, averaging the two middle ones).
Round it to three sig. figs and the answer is 11.8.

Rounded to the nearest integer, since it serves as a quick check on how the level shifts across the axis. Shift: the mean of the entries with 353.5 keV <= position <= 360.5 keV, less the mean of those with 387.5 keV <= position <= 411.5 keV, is 1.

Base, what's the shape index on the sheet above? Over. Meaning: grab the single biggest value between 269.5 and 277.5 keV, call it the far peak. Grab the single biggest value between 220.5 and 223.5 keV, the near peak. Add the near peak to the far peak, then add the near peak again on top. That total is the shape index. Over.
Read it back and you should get 38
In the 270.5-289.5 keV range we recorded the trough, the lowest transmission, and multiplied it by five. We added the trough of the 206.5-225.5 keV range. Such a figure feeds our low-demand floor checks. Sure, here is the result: 56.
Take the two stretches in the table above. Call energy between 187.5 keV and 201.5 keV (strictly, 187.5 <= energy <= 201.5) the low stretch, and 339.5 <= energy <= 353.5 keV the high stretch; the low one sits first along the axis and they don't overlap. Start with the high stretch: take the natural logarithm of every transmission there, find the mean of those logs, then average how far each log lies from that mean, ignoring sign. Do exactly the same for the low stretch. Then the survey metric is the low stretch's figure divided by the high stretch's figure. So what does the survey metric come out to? 1.6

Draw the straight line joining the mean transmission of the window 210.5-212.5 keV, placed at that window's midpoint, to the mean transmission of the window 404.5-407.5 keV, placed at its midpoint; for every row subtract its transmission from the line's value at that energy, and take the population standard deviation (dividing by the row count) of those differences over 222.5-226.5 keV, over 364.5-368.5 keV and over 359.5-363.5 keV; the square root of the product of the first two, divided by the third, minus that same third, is 0.62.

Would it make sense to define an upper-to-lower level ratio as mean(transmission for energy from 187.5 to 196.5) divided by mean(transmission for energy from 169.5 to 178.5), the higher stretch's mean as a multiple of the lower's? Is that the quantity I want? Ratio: 1.06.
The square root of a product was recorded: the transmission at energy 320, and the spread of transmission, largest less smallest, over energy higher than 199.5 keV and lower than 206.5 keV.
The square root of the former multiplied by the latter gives 3.8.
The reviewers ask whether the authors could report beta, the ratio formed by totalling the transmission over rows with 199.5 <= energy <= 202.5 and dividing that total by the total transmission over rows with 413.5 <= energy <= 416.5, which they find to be 2.01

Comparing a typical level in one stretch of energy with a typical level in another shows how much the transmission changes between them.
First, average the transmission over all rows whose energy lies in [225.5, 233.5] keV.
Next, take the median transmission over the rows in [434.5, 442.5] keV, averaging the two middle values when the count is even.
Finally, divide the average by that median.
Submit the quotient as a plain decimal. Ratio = 1.7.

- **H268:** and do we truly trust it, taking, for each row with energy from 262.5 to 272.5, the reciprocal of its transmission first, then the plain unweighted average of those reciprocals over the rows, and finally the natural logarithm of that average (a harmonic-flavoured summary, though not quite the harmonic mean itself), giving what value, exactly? -2.33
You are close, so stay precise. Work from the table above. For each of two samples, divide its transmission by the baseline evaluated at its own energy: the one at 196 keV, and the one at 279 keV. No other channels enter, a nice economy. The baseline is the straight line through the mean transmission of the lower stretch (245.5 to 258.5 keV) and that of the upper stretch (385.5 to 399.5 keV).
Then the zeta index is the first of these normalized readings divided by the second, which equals 1.07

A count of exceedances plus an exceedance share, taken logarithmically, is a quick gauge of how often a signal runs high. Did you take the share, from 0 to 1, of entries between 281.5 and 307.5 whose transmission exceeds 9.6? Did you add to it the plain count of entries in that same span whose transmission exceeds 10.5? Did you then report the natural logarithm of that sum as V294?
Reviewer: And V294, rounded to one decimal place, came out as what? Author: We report -0.7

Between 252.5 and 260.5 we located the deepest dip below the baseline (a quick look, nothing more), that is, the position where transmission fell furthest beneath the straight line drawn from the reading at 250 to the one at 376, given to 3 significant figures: 260 keV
